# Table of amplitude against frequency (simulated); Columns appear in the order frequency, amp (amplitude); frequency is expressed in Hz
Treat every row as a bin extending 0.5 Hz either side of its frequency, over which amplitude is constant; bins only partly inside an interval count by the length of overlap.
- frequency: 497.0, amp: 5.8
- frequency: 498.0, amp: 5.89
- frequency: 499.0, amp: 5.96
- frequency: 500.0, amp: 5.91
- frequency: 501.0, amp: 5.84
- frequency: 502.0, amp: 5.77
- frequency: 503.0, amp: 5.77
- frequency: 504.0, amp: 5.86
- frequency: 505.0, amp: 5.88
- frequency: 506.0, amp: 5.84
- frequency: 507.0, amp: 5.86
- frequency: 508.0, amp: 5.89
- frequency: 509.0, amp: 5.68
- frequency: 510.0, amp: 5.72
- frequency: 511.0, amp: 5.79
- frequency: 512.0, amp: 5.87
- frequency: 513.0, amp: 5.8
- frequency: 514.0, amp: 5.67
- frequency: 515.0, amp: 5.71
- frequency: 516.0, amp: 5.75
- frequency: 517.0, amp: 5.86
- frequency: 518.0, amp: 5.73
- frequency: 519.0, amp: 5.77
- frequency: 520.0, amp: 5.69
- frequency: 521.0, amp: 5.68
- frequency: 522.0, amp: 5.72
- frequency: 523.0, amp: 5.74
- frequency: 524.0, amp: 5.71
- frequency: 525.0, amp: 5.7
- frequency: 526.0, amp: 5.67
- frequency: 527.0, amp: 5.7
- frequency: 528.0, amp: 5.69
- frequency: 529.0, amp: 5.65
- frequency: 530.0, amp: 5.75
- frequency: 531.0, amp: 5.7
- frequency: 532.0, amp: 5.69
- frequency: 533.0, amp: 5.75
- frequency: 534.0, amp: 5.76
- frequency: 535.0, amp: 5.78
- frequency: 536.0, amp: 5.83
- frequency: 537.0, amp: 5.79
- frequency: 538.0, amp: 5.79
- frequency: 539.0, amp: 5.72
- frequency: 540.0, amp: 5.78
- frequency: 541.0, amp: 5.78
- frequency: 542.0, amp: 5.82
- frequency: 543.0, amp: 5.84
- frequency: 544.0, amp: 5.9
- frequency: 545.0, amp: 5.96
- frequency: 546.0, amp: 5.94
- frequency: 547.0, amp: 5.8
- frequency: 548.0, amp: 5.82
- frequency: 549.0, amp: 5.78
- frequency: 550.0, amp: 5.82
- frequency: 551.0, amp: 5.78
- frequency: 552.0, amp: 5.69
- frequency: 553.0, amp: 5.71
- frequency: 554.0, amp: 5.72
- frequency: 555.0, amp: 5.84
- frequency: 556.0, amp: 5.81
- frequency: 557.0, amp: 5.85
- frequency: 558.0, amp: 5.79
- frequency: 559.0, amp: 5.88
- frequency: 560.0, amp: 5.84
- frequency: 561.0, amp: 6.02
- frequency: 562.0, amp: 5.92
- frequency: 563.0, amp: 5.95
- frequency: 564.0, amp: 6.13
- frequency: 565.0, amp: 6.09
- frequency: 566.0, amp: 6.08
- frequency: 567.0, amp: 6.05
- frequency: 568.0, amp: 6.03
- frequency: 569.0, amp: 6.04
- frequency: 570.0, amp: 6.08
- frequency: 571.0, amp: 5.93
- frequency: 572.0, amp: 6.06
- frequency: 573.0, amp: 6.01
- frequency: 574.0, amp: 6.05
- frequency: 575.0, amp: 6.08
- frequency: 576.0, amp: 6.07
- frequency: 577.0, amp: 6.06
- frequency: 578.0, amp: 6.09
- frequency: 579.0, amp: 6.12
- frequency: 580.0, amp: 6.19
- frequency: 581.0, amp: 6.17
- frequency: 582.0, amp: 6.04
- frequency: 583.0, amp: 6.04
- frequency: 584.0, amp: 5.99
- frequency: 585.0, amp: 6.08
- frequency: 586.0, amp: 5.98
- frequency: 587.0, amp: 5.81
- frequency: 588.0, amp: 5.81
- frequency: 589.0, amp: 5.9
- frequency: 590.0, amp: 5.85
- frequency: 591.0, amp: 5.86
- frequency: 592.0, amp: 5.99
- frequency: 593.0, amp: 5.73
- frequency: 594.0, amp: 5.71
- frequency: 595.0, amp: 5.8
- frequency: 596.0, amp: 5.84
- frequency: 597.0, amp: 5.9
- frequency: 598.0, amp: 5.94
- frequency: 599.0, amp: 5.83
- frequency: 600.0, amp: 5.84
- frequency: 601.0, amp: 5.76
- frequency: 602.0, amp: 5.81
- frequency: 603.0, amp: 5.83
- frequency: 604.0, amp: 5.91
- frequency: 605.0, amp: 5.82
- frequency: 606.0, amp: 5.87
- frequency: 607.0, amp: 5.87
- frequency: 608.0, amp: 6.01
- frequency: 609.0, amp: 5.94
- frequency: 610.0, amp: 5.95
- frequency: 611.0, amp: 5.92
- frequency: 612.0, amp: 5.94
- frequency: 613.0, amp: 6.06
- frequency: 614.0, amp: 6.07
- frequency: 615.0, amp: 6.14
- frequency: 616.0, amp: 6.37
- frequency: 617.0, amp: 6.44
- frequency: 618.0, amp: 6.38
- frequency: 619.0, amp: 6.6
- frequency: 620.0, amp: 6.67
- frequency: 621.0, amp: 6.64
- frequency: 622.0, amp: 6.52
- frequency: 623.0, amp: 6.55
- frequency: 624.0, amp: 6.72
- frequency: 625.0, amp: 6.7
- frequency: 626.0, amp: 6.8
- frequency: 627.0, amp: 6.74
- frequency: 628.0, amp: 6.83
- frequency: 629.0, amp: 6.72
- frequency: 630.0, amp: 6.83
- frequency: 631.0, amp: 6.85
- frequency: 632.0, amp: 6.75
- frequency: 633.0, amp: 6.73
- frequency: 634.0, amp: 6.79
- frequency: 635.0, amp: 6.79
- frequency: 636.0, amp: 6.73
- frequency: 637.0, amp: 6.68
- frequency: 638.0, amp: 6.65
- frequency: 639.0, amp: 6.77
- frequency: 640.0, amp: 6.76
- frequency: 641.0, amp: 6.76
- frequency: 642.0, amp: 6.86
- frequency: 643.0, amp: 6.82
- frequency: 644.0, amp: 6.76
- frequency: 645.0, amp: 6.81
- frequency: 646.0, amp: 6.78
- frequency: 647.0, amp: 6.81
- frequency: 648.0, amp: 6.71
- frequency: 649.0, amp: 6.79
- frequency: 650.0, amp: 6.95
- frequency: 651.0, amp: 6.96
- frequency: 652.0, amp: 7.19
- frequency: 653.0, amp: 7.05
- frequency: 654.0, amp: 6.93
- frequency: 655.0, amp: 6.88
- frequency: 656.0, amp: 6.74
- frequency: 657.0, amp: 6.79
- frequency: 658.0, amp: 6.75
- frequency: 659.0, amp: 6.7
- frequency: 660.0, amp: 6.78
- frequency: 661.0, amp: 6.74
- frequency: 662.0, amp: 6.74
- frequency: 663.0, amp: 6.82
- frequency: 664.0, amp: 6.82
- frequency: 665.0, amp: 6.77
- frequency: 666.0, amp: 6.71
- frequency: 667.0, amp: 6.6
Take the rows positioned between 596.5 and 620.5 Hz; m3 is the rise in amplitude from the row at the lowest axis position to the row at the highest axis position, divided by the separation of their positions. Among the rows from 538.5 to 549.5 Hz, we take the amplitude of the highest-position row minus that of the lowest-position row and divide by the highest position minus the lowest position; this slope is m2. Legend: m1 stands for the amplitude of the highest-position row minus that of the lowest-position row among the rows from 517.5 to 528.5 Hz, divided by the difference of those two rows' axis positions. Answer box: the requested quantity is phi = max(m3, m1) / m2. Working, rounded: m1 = -0.004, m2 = 0.006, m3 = 0.03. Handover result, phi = 5.6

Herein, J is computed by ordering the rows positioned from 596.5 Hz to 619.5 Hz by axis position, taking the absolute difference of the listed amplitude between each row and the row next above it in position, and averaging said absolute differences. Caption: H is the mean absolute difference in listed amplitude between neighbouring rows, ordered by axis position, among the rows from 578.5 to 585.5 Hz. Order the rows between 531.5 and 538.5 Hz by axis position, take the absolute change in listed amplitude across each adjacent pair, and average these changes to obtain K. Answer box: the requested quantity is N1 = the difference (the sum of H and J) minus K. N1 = 0.10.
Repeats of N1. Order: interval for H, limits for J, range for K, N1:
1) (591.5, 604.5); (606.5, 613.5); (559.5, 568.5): 0.06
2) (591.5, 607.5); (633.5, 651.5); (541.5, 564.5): 0.06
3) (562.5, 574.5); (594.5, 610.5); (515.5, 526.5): 0.07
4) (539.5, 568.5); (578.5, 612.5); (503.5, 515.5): 0.05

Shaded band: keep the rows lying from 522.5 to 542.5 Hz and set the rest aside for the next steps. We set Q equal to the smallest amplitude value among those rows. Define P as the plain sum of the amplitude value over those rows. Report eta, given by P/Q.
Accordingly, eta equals 20.32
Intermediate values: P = 115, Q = 5.65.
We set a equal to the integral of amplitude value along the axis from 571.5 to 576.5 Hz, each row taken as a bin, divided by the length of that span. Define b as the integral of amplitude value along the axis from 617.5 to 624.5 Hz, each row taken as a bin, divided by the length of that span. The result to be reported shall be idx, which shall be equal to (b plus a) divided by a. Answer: 2.09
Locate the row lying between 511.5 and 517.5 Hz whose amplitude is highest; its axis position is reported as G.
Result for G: 512.0 Hz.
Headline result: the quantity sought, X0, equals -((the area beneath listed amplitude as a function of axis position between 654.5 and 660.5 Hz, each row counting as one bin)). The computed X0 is -40.6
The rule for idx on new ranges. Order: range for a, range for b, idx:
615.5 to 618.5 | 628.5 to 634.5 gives 2.06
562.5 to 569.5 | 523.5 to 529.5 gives 1.94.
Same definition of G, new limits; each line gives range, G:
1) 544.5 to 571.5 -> 564.0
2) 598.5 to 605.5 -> 604.0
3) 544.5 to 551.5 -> 545.0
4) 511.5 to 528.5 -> 512.0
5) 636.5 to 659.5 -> 652.0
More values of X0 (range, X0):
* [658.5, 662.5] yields -27.0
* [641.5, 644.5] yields -20.4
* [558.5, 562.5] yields -23.7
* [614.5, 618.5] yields -25.3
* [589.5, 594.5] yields -29.1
